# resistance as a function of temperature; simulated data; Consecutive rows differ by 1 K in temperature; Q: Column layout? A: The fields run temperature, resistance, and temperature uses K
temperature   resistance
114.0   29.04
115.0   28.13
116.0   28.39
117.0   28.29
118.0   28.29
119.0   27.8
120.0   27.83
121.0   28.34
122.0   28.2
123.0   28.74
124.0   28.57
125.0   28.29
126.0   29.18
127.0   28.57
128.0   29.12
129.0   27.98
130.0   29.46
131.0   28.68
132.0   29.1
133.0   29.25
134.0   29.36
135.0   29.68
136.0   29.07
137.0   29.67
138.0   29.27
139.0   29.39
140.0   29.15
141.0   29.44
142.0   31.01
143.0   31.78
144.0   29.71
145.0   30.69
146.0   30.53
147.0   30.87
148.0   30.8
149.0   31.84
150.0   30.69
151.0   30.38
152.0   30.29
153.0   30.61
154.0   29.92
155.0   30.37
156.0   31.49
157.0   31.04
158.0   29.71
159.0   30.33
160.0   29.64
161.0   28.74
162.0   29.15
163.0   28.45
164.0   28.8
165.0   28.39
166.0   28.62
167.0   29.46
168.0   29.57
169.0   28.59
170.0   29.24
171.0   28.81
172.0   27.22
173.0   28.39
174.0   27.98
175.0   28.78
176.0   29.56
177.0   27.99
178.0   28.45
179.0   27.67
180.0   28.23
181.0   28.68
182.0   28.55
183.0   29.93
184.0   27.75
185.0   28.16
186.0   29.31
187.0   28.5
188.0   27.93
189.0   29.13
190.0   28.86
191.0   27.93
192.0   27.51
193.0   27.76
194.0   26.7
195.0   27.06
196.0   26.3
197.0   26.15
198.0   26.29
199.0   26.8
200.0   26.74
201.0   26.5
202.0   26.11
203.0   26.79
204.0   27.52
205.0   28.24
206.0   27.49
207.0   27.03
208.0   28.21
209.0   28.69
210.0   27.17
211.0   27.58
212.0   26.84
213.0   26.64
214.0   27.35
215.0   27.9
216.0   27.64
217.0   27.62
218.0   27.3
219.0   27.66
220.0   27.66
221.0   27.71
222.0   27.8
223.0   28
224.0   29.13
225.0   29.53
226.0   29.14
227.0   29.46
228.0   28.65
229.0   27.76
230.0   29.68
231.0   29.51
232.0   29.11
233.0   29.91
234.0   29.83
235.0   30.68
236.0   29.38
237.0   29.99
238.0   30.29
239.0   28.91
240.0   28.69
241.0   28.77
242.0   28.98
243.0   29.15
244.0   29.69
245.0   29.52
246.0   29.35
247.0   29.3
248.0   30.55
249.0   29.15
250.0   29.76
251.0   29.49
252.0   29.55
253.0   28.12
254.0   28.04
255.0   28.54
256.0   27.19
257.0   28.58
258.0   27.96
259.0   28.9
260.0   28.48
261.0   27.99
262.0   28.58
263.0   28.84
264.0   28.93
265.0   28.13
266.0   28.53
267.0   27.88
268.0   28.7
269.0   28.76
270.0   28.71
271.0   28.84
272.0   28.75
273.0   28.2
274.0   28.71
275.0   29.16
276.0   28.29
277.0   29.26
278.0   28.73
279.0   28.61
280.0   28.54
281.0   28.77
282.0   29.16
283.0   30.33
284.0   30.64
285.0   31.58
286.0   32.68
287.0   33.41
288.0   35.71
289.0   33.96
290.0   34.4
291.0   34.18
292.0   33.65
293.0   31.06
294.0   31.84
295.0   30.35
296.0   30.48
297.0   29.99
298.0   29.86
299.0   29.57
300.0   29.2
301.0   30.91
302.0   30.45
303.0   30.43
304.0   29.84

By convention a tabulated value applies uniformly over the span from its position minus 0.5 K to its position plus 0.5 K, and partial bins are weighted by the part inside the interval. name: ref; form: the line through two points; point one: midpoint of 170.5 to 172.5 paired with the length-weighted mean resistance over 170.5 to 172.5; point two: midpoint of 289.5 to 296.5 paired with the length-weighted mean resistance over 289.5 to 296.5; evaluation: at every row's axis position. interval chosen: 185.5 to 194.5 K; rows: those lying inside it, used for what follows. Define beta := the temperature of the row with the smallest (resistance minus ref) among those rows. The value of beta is 194.0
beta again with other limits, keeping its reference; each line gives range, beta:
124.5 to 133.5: 129.0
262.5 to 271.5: 267.0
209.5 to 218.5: 213.0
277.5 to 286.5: 280.0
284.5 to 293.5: 293.0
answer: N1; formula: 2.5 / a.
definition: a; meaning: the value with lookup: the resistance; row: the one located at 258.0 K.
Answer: 0.0894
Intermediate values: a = 27.96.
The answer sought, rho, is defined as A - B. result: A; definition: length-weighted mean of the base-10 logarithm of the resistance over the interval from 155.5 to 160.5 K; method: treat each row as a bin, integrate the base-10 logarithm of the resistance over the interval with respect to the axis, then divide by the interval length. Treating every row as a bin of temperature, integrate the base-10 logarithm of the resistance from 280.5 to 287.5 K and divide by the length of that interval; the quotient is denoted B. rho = -0.007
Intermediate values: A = 1.48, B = 1.49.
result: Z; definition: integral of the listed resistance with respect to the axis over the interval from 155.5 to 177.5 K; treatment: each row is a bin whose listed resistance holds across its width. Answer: 640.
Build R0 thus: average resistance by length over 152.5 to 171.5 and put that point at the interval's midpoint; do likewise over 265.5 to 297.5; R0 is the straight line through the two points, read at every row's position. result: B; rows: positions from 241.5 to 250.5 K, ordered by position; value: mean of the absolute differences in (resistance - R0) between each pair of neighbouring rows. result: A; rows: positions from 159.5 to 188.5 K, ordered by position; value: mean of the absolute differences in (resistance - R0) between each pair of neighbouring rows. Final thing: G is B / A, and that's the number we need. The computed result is 0.7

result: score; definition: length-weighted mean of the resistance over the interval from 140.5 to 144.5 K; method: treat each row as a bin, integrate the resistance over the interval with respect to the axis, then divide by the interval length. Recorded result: 30.5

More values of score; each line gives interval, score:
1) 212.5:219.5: 27.4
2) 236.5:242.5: 29.3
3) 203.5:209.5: 27.9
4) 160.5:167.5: 28.8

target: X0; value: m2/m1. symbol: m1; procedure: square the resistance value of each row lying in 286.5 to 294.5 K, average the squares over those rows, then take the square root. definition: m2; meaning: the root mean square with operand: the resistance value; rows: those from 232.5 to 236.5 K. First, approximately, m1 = 34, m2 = 30.0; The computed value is 0.89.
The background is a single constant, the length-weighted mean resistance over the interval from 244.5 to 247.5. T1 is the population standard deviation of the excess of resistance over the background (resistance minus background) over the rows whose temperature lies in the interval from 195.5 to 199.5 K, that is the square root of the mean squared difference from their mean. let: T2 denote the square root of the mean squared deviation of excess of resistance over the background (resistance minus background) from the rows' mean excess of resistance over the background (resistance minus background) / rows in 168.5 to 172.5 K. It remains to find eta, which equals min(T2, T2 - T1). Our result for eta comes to 0.51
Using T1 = 0.25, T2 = 0.76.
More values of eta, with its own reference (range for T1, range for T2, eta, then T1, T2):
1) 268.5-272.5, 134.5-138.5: 0.22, 0.05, 0.26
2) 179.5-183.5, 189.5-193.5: -0.14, 0.65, 0.51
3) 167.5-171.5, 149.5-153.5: -0.22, 0.38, 0.16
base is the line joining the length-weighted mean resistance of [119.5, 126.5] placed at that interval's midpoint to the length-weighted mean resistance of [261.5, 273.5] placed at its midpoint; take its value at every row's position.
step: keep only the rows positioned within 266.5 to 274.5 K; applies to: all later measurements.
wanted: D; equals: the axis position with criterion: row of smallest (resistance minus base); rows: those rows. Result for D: 267.0 K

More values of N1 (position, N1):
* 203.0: 0.0933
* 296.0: 0.0820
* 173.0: 0.0881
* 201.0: 0.0943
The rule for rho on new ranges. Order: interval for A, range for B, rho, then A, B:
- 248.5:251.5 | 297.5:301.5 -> -0.006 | 1.47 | 1.48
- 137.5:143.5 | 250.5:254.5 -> 0.018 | 1.48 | 1.46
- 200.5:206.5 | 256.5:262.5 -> -0.021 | 1.43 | 1.45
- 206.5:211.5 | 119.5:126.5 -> -0.011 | 1.44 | 1.45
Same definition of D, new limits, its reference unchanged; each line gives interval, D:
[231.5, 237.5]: 232.0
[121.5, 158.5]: 129.0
